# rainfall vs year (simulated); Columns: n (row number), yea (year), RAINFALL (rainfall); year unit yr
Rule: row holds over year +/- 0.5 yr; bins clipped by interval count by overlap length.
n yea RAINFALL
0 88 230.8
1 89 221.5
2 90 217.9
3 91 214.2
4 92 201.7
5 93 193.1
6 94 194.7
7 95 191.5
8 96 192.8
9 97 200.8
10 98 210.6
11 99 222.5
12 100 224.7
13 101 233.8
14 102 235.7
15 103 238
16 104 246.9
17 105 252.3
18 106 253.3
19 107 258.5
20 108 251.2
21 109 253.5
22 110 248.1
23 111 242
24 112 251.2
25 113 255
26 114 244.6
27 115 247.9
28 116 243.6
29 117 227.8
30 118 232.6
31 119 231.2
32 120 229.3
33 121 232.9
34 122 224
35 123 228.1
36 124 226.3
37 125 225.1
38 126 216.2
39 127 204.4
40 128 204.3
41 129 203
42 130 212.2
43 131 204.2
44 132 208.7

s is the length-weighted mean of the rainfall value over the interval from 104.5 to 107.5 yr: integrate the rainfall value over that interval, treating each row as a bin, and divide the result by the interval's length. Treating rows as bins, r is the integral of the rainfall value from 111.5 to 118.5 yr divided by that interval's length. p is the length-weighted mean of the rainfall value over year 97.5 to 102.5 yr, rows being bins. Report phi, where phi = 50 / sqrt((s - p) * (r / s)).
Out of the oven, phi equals 9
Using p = 225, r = 243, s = 255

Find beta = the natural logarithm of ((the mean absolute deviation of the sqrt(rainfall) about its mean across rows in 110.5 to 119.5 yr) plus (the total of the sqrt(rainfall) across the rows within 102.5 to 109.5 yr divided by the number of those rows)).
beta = 2.78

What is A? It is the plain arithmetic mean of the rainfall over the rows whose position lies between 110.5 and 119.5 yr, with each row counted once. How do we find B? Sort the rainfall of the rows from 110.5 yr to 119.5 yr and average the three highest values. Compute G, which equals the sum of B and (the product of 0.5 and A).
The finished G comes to 372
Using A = 242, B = 251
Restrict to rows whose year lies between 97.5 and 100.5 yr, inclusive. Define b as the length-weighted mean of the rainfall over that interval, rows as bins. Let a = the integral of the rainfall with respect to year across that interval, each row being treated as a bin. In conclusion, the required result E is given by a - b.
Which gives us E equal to 439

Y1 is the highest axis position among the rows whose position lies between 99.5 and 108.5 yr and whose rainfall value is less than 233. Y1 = 100 yr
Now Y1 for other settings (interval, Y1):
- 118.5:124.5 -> 124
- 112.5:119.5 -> 119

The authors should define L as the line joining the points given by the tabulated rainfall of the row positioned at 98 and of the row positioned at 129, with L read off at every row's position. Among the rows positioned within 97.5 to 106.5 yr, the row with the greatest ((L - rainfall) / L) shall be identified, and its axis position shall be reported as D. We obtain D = 98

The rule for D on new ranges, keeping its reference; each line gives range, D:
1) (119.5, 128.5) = 127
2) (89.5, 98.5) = 95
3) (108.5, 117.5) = 117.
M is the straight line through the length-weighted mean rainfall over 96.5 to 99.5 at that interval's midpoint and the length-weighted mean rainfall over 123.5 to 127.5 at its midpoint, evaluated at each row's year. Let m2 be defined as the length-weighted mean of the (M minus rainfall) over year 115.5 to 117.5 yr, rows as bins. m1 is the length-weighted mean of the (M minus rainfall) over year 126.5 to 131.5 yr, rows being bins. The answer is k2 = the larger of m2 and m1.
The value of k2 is 13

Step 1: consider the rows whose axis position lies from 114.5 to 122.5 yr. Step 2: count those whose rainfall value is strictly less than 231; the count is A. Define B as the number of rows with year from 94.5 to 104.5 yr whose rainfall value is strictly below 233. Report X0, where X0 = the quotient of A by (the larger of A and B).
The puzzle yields 0.5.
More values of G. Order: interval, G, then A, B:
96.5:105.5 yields 360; 229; 246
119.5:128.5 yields 341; 221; 230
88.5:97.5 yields 319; 203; 218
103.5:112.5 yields 380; 251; 255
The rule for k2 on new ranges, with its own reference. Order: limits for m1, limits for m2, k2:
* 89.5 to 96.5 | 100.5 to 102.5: 9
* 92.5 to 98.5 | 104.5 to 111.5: 13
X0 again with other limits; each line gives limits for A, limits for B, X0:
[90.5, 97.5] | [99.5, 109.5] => 1.0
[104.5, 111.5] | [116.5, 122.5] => 0.0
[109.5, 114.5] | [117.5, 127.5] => 0.0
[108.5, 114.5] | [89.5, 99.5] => 0.0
